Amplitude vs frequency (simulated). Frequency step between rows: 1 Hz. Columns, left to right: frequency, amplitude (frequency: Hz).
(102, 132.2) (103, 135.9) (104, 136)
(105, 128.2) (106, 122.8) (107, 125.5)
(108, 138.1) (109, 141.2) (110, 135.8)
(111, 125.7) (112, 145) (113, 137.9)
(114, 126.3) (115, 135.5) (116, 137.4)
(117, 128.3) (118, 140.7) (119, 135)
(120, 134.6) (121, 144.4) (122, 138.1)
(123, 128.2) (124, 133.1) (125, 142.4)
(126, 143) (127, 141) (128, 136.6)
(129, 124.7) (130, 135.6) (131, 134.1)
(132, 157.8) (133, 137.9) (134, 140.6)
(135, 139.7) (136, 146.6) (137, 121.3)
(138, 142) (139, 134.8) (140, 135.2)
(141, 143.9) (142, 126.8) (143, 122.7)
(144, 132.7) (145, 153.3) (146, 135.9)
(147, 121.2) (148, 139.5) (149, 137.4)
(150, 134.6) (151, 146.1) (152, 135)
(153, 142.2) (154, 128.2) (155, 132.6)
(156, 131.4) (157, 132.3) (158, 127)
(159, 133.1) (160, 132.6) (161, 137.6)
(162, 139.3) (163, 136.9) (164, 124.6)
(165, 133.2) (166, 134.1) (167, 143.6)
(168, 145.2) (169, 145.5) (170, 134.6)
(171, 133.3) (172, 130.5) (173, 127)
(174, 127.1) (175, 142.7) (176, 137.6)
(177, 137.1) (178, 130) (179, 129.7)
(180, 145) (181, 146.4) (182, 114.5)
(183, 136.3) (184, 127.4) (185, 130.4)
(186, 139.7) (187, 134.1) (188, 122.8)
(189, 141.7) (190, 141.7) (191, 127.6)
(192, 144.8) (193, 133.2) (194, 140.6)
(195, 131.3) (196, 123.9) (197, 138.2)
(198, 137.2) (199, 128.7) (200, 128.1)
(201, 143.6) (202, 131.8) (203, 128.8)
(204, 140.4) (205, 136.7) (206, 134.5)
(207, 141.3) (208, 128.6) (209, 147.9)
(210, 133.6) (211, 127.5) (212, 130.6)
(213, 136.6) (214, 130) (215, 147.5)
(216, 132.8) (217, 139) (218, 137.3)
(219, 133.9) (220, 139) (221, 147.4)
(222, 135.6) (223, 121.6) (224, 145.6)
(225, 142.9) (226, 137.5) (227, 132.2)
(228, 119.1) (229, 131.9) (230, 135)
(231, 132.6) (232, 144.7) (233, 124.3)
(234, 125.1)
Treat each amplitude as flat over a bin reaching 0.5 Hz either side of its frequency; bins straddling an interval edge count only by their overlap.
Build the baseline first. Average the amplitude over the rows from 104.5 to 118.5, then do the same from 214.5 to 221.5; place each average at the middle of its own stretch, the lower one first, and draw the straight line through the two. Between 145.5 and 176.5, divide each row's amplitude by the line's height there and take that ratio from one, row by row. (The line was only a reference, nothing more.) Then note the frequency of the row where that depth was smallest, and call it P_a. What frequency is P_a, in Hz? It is 151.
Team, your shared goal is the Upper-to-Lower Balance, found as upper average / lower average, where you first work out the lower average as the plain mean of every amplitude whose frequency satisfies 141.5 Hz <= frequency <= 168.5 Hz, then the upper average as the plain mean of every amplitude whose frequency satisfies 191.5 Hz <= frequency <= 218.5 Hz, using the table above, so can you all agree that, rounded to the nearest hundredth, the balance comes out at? 1.00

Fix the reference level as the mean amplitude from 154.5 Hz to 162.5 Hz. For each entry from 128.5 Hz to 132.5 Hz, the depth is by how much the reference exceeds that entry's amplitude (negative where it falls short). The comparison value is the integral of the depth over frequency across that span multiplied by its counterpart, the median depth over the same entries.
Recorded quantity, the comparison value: 31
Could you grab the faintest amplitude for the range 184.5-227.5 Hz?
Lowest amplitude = 121.6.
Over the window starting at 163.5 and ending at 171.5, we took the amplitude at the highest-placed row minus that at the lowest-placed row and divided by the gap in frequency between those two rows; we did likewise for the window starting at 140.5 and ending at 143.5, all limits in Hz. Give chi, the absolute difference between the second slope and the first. 12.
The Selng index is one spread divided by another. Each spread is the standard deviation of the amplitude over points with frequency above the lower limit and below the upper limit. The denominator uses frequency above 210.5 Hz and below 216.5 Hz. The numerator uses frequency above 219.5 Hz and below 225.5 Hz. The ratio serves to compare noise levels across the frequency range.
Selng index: 1.3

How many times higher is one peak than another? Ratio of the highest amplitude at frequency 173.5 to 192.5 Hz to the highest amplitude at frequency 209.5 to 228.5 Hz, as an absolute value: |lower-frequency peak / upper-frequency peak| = 0.99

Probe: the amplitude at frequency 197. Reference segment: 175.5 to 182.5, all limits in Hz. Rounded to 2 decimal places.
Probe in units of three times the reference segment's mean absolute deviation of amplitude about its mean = 5.60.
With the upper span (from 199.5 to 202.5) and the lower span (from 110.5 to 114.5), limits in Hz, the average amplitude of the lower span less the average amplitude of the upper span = -0.8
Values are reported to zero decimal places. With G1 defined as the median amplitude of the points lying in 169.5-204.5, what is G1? 133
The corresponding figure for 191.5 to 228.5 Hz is 136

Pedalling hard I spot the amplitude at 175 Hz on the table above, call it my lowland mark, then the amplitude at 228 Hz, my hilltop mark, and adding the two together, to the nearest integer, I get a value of 262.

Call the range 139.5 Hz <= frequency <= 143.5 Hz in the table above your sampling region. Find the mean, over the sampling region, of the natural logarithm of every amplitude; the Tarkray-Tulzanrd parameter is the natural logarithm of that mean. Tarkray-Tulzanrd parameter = 1.59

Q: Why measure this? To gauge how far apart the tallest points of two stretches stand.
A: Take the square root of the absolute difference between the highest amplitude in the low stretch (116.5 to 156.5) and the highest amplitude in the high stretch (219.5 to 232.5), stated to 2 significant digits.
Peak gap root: 3.2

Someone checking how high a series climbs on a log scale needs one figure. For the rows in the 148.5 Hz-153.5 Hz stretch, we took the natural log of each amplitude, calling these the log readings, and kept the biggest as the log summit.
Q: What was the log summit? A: 4.98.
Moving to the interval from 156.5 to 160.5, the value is 4.89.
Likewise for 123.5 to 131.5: 4.96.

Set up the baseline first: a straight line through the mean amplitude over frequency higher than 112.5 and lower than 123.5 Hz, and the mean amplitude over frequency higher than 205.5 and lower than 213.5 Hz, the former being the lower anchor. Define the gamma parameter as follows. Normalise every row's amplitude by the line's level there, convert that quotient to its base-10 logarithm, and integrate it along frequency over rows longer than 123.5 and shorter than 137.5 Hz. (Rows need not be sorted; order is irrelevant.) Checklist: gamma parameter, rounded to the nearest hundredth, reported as 0.12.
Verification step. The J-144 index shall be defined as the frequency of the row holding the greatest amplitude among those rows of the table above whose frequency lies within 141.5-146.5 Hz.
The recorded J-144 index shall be 145 Hz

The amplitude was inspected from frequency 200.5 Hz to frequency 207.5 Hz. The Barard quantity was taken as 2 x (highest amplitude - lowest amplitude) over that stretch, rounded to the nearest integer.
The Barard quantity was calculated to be 30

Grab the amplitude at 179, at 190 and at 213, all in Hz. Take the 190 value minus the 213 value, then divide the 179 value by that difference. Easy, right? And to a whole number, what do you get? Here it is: 25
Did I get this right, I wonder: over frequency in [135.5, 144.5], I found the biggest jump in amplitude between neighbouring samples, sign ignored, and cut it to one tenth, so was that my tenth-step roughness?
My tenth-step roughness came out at 2.5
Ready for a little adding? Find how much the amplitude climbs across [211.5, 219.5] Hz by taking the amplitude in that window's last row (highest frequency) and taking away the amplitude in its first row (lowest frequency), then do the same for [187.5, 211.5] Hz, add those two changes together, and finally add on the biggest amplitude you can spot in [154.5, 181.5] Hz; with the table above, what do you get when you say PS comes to 154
